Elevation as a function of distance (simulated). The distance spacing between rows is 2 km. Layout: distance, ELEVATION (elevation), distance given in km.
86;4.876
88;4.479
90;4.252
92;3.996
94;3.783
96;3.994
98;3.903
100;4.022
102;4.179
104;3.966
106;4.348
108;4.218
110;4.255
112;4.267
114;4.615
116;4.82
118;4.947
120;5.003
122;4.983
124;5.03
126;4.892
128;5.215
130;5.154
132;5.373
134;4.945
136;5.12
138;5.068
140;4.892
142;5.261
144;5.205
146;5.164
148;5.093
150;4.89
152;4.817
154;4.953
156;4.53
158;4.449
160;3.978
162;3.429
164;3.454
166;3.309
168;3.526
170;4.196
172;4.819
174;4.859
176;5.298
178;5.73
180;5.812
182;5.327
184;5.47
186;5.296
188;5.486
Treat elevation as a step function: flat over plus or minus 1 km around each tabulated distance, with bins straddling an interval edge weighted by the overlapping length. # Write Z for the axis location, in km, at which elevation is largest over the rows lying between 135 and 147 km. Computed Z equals 142 km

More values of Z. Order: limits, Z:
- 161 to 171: 170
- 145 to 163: 146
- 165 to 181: 180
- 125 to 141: 132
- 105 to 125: 124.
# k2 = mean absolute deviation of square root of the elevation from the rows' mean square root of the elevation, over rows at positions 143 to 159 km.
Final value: 0.049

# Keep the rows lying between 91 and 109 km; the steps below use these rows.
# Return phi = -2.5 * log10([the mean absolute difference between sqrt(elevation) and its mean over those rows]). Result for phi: 3.7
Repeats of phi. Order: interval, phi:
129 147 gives 4.0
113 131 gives 3.9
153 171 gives 2.3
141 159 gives 3.2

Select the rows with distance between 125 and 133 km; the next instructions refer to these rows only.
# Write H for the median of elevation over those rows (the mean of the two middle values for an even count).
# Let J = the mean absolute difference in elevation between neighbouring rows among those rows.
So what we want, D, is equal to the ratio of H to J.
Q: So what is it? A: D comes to 26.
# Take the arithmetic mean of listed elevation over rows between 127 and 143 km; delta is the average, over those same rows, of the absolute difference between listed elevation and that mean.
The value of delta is 0.12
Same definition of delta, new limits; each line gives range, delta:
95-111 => 0.14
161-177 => 0.68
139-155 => 0.15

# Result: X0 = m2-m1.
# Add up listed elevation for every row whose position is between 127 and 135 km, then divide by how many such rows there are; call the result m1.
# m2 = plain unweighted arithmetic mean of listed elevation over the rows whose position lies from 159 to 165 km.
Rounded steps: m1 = 5.2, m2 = 3.6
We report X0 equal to -1.6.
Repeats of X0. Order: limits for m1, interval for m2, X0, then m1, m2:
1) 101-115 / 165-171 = -0.6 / 4.3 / 3.7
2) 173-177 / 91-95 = -1.2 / 5.1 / 3.9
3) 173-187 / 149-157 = -0.6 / 5.4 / 4.8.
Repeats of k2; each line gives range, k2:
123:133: 0.030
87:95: 0.059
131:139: 0.027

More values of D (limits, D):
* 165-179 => 12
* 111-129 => 31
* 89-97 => 18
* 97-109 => 20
